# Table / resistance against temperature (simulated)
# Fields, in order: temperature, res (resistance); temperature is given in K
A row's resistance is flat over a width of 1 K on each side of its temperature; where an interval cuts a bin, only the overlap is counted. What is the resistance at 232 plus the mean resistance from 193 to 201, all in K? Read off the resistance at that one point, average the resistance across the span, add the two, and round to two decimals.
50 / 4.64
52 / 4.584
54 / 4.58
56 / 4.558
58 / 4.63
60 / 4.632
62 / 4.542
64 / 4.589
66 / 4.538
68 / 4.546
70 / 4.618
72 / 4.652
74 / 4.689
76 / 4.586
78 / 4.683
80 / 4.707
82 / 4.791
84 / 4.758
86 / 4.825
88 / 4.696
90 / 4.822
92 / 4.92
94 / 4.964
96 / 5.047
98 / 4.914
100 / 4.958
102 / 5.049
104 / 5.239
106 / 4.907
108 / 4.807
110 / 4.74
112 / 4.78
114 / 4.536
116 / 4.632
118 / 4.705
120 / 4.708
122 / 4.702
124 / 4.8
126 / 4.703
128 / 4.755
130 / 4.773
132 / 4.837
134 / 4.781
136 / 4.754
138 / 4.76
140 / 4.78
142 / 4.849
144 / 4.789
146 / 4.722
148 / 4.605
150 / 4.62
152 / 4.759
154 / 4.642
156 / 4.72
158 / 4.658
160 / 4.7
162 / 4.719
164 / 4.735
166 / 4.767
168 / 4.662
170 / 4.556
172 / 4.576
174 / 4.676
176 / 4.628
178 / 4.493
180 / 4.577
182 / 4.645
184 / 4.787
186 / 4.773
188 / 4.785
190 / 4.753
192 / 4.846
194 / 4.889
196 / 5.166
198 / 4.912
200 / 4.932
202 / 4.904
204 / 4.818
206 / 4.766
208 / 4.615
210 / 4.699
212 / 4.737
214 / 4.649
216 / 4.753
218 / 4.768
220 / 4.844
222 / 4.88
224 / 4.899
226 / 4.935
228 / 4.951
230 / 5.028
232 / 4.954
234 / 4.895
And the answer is 9.93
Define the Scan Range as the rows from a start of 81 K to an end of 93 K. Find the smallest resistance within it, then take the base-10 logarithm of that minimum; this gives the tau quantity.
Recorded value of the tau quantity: 0.672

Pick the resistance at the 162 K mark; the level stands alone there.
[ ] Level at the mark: 4.719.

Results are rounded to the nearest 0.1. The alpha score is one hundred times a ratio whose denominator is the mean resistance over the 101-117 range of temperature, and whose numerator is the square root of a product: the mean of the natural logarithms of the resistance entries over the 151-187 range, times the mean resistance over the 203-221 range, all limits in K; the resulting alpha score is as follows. 55.9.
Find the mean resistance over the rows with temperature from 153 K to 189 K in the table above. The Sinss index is 4.67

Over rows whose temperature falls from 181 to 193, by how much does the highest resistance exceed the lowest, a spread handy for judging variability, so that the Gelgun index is 0.20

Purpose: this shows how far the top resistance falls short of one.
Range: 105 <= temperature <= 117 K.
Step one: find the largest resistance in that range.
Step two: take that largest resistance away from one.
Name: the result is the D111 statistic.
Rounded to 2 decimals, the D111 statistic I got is -3.91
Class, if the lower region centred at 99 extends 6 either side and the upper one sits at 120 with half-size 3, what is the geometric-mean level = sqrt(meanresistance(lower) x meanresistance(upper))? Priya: 4.86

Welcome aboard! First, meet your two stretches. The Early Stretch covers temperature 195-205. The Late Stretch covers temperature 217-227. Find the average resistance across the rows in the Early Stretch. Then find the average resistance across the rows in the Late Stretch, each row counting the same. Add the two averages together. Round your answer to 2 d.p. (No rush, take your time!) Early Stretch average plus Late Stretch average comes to 9.81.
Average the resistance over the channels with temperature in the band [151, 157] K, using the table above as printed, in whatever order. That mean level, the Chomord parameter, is 4.71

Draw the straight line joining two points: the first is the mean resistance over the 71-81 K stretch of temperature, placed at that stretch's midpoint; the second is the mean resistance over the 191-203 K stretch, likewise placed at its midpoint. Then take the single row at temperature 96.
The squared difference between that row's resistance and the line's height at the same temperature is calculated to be 0.11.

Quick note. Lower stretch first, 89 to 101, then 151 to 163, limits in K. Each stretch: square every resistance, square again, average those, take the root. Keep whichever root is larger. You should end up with 24.4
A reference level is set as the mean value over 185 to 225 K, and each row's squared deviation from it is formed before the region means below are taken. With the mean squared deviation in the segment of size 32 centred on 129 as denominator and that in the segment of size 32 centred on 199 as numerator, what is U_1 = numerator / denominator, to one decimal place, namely 1.4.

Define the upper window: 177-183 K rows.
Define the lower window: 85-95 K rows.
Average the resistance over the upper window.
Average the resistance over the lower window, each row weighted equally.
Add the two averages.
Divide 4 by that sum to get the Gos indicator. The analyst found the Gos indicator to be 0.425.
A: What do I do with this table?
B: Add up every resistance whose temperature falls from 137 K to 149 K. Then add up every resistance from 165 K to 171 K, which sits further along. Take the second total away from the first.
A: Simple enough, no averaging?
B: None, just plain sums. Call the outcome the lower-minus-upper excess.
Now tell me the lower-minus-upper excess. 15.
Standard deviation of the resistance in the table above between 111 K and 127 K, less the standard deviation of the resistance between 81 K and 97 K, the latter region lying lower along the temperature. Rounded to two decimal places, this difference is -0.03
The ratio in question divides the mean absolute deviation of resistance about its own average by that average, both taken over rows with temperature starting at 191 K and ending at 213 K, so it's 0.022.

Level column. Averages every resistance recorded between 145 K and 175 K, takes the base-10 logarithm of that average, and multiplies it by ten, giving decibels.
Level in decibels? 6.70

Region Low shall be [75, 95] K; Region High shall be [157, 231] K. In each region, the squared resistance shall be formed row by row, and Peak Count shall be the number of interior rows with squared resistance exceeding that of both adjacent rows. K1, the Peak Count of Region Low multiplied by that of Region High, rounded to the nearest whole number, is 14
